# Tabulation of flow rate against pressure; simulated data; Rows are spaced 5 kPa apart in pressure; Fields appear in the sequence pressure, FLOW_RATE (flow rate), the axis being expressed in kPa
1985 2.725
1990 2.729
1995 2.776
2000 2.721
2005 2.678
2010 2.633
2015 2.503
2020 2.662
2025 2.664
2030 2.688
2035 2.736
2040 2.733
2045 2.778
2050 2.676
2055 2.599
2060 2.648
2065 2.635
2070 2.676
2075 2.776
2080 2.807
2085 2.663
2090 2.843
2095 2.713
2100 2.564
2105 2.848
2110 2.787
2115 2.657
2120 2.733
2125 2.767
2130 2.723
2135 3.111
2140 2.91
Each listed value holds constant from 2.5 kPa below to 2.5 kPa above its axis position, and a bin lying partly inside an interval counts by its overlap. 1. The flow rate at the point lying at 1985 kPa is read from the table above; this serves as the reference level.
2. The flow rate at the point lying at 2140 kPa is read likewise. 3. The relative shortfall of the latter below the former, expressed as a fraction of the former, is -0.07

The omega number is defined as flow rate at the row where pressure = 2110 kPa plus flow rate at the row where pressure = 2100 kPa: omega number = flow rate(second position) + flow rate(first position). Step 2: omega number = 5.35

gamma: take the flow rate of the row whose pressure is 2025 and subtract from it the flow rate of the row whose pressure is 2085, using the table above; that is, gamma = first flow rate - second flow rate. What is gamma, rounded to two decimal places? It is 0.00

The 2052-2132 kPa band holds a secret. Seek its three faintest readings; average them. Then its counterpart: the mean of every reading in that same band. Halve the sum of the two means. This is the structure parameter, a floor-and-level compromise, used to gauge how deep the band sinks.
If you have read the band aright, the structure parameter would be 2.66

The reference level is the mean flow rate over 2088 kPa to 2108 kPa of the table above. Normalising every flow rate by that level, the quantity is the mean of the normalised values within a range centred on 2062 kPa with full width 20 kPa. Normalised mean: 0.96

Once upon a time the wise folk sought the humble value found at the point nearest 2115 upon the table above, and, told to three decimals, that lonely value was 2.657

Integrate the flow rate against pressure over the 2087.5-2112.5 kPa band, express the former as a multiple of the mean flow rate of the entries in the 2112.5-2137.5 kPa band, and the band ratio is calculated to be 24.6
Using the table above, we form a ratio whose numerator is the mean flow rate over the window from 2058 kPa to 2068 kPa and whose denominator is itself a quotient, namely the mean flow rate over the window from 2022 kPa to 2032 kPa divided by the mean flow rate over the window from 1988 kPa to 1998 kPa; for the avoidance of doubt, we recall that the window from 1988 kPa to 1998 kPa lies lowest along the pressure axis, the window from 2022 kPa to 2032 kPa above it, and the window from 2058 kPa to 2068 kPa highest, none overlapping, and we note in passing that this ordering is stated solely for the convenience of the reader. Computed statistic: 2.72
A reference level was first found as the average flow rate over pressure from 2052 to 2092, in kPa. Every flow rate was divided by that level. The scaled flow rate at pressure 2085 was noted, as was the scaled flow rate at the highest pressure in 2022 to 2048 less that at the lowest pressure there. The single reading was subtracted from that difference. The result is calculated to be -0.94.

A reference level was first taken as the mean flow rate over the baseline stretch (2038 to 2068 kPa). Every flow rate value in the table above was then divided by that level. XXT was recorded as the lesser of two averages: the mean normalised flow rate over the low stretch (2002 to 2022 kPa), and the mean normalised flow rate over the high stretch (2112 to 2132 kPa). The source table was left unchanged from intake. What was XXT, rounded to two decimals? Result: 0.98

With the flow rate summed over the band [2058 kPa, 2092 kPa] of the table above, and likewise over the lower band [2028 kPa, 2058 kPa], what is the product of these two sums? 309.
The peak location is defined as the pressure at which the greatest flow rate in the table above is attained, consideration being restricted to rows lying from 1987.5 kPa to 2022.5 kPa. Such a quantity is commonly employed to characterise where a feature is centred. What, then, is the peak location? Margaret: 1995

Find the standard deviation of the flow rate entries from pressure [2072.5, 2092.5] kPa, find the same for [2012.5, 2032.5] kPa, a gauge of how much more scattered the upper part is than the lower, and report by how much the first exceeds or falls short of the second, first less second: -0.01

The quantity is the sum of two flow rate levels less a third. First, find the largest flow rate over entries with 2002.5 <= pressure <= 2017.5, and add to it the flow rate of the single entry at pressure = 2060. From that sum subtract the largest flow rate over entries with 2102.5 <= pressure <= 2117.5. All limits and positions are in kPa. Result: 2.48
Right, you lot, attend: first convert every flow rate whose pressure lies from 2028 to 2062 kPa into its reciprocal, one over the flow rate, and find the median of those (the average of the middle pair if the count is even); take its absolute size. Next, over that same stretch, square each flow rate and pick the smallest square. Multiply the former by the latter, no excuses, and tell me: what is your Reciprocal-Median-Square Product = 2.51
